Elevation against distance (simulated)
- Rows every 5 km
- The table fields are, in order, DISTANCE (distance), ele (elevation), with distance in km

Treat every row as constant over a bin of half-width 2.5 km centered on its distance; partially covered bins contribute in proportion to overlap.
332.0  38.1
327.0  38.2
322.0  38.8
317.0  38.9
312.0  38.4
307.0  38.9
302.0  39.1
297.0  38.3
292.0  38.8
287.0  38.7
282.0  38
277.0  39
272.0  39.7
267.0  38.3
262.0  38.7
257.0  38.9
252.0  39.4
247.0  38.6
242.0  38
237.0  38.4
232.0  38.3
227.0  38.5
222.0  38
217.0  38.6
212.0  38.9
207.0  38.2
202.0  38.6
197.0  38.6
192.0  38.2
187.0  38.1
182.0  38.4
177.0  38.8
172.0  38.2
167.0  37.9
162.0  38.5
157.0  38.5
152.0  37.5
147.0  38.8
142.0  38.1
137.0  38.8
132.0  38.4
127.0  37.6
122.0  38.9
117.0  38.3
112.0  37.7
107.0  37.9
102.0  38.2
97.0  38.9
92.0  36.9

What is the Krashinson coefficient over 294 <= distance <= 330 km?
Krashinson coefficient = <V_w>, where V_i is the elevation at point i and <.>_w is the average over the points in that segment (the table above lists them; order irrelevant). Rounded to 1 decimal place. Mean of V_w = 38.7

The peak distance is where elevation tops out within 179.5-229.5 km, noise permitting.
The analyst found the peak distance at 212.0 km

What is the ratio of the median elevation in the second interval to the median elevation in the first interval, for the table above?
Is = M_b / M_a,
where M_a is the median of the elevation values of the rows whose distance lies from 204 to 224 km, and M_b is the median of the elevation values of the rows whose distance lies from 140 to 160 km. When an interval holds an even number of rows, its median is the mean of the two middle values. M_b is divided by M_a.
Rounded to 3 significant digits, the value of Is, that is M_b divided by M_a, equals 0.997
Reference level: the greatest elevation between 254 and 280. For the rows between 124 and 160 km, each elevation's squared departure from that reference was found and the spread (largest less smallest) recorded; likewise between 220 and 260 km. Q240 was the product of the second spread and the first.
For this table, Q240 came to 11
